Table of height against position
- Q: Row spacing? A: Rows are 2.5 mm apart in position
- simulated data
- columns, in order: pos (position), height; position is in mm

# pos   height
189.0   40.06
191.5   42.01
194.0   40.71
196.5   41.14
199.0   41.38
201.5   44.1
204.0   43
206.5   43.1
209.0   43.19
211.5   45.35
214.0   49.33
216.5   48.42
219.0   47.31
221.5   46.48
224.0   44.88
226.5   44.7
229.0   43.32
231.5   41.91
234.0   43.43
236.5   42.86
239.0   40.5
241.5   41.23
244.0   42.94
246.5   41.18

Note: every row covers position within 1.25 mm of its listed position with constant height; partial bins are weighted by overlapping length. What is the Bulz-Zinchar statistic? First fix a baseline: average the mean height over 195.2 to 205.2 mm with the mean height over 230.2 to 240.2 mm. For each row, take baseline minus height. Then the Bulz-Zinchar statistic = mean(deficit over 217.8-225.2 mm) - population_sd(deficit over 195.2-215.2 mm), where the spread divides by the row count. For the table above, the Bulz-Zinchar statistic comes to -6.4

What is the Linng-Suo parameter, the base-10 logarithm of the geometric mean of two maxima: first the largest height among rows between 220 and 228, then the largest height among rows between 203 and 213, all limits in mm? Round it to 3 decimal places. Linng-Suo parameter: 1.662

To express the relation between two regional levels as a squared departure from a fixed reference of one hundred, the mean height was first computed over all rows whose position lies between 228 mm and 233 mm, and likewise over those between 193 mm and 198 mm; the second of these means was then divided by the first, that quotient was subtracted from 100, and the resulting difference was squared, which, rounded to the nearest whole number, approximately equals 9809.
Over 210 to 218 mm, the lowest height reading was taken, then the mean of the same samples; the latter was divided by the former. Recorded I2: 1.05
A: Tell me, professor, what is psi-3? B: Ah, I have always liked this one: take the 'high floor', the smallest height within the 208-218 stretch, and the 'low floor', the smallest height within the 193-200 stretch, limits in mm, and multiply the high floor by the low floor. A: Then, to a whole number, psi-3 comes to 1758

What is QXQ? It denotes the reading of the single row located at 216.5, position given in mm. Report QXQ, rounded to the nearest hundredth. 48.42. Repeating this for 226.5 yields 44.70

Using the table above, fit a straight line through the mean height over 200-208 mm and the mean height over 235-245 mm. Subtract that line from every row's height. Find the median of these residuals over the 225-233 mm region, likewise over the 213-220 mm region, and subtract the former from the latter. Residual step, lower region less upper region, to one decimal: 4.6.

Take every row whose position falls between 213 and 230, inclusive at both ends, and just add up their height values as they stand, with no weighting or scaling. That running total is 324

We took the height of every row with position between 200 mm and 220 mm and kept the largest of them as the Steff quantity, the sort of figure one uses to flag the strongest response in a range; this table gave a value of 49.33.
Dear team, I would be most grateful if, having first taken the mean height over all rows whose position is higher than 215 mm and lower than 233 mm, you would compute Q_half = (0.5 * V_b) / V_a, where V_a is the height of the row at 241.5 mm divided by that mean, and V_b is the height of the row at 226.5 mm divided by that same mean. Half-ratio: 0.542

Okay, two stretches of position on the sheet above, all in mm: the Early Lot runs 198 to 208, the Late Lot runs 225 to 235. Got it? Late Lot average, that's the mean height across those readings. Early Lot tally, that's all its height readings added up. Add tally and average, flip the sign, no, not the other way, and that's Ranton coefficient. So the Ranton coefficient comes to -215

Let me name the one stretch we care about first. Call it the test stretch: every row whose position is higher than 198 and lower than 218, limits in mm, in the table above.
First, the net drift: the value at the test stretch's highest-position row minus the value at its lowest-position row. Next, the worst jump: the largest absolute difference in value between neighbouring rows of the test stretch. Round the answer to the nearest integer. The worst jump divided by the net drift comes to 1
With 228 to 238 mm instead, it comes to -3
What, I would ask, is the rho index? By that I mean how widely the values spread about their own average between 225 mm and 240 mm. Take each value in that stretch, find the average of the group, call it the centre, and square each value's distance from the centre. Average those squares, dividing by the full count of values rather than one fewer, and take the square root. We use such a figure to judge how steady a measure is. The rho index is 1.31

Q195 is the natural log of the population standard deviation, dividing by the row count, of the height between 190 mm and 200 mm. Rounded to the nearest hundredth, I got -0.75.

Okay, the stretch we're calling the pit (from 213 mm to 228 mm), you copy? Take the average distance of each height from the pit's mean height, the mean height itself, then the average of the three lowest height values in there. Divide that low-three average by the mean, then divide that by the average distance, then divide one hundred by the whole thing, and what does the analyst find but 155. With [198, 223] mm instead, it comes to 235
